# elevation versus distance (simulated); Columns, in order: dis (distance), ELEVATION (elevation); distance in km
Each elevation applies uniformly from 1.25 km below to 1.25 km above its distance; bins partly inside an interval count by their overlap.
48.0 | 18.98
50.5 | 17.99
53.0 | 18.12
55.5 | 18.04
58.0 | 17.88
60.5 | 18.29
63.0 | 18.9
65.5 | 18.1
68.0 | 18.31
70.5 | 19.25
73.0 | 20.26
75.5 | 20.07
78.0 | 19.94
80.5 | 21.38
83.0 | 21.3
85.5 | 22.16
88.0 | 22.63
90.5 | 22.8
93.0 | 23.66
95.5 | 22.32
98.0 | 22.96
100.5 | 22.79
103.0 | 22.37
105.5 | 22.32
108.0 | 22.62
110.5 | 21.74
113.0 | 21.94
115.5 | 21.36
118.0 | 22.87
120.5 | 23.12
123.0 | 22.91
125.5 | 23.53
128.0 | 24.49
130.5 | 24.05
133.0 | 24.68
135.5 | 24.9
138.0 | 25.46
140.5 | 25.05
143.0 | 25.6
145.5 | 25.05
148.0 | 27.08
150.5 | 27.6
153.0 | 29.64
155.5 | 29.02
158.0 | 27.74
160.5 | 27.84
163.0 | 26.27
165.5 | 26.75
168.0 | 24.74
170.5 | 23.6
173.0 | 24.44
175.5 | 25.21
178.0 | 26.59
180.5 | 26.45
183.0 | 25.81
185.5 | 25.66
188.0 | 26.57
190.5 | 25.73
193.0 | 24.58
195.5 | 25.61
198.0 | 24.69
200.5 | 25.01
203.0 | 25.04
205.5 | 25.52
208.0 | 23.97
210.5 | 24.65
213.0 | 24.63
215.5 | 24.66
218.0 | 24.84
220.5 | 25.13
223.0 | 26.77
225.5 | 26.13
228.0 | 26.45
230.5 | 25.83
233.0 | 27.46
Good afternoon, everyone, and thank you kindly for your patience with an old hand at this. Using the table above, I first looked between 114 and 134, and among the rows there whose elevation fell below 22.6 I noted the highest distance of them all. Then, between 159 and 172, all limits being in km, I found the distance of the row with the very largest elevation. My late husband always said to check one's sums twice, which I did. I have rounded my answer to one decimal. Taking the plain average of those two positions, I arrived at 138.0 km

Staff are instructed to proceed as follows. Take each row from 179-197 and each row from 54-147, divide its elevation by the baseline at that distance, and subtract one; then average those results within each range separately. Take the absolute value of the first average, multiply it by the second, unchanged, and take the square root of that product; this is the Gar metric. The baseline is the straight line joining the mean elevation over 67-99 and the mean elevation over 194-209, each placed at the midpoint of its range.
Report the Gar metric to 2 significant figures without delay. 0.017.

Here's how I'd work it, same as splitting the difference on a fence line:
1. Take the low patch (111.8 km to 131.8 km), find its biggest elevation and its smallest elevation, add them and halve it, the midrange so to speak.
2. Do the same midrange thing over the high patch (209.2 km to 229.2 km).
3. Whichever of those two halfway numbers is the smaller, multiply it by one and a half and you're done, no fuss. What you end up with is 34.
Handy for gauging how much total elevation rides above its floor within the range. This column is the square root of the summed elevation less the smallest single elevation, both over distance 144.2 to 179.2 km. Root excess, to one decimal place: 18.7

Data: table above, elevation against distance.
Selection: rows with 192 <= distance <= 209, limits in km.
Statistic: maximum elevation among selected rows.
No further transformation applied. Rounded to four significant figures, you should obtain 25.61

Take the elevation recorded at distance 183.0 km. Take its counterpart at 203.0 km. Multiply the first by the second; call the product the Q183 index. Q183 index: 646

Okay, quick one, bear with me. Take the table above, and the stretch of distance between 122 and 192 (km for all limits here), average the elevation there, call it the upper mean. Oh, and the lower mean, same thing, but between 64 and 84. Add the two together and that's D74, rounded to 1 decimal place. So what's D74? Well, 45.6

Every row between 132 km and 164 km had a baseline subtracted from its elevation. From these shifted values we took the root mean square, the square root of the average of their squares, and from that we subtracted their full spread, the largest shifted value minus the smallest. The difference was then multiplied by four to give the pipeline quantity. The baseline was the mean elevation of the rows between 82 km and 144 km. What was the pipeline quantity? -5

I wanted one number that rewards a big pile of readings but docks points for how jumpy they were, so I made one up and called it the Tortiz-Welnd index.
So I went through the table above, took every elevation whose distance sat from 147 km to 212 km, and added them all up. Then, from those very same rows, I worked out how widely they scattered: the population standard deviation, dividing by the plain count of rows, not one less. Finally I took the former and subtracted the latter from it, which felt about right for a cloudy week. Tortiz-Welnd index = 674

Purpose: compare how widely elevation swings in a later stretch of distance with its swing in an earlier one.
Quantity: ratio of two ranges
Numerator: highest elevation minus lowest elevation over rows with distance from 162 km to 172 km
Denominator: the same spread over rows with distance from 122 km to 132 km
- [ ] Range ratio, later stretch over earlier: 2.0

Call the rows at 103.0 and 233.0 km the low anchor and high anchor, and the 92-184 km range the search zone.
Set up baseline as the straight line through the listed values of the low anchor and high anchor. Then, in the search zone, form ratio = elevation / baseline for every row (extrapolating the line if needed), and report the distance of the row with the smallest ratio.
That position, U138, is 115.5 km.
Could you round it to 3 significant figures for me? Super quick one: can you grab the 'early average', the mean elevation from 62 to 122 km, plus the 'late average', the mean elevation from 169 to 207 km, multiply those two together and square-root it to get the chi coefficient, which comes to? 23.3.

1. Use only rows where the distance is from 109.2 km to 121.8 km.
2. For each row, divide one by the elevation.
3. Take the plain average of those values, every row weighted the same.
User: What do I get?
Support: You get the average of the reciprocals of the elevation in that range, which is 0.0451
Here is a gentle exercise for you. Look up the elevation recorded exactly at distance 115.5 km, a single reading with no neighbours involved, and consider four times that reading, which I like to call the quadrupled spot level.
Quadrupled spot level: 85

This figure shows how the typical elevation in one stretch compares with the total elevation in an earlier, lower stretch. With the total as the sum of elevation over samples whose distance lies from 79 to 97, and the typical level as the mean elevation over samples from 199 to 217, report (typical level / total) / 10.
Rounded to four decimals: 0.0159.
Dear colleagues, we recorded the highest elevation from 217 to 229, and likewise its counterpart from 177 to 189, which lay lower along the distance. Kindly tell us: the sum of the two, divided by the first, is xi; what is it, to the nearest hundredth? 1.99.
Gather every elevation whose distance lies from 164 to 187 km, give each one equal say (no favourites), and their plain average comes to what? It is 25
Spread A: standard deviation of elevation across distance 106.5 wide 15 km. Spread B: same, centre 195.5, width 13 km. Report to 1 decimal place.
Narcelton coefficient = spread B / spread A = 1.3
